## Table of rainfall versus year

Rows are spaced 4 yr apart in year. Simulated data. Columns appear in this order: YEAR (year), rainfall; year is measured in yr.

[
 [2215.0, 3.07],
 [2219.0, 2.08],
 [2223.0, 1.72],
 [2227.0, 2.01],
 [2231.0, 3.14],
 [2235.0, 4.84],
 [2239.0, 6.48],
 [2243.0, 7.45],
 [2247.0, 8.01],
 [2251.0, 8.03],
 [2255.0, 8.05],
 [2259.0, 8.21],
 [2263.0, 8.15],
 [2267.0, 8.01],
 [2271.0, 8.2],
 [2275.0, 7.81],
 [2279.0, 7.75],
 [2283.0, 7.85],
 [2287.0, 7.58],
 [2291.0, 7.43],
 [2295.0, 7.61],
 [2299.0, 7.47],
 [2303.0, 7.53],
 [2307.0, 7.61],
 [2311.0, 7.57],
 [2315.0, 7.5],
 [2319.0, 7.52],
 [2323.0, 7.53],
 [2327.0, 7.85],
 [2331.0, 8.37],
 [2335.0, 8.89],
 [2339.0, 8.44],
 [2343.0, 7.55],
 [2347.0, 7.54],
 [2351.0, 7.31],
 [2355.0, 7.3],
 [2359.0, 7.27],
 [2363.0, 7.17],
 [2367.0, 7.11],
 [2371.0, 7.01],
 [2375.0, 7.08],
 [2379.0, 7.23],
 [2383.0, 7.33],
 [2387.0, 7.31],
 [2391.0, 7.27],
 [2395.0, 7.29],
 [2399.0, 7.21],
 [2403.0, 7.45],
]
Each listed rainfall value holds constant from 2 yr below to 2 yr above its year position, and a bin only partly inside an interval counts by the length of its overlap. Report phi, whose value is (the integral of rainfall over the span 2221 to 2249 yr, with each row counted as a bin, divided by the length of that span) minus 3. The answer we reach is 1.8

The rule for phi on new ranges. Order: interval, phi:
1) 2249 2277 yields 5.1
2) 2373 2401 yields 4.2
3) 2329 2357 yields 4.9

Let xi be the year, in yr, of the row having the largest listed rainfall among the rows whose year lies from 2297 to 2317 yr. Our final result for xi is 2307.0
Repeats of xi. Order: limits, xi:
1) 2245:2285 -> 2259.0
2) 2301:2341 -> 2335.0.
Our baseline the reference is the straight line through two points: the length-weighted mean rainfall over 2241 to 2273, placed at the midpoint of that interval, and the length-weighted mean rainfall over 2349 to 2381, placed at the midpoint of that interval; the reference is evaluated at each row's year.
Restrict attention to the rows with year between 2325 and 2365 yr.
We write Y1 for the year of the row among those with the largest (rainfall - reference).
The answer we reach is 2335.0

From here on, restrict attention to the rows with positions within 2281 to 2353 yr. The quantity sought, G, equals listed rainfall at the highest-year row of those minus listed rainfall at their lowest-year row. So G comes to -0.5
